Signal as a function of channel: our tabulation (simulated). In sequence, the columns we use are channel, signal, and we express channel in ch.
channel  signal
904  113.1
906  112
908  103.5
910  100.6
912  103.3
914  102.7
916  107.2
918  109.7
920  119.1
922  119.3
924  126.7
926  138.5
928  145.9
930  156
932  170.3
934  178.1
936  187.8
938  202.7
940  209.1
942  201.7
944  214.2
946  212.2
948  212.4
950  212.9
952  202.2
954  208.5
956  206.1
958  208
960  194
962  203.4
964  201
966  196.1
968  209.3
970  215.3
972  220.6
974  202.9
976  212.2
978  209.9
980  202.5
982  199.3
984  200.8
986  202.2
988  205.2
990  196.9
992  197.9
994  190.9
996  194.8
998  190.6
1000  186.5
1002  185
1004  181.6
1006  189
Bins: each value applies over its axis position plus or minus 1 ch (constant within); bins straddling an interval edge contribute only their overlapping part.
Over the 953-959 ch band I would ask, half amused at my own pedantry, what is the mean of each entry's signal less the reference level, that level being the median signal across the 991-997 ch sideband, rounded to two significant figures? 13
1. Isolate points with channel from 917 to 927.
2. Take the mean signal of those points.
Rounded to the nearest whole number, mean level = 123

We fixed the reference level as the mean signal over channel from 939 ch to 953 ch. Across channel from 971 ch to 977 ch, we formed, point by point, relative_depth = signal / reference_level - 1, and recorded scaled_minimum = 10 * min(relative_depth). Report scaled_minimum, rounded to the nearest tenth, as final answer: -0.3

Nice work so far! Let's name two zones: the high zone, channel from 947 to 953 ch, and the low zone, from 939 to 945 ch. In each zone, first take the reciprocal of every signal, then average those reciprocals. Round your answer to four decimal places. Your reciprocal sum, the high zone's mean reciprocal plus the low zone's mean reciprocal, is 0.0096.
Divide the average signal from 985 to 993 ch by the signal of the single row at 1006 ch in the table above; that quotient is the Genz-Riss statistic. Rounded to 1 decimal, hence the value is 1.1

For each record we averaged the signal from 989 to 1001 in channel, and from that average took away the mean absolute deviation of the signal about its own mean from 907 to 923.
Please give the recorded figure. 187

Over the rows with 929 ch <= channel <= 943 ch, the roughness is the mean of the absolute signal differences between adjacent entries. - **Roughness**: 10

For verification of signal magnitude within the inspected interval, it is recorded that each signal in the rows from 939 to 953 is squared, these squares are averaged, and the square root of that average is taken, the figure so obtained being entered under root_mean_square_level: 209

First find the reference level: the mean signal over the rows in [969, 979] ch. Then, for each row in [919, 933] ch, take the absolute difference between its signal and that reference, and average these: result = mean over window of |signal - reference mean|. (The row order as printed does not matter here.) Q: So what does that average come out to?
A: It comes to 73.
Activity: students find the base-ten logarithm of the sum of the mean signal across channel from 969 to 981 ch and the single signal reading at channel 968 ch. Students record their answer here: 2.62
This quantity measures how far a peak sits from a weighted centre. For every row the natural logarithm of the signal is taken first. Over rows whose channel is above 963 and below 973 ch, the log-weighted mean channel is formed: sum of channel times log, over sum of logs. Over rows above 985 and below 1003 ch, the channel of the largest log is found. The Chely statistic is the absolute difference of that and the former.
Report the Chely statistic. 20.0 ch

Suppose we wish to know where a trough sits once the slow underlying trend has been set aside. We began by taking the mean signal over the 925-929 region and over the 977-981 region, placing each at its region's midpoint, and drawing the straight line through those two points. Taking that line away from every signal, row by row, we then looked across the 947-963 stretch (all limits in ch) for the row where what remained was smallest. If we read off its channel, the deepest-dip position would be 960 ch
